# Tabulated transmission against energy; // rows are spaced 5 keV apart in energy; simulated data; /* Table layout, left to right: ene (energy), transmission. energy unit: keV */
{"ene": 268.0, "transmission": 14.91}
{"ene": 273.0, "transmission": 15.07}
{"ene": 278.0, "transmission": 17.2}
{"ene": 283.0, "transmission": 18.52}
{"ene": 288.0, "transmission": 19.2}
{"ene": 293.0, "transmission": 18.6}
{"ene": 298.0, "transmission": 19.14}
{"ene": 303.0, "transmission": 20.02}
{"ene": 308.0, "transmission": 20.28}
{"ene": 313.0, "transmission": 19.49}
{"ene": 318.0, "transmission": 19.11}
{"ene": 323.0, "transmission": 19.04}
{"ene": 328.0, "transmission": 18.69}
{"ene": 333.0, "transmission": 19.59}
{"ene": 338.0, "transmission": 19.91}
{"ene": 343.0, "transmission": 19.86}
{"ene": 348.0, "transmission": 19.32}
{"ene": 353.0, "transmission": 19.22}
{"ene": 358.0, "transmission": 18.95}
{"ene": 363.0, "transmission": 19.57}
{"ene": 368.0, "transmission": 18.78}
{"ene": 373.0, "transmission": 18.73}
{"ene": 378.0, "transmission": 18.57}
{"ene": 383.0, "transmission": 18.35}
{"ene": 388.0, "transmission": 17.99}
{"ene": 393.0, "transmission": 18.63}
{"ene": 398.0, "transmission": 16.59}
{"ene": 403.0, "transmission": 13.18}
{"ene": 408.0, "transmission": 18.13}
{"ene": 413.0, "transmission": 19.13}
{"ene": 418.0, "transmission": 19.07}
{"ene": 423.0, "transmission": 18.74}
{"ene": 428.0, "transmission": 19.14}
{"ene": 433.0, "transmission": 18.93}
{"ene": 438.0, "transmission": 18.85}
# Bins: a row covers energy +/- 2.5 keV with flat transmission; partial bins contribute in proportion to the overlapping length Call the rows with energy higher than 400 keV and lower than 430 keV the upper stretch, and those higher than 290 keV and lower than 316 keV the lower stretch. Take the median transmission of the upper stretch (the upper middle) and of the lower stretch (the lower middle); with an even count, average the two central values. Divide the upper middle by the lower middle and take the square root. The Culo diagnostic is 0.98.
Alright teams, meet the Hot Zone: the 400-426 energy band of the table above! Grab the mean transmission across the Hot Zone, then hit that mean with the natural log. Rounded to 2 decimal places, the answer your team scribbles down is 2.87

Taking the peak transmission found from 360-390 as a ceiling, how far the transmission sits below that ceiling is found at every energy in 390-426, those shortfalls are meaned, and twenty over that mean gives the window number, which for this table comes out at 10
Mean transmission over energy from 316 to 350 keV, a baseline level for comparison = 19.4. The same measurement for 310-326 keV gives 19.2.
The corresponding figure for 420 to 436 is 18.9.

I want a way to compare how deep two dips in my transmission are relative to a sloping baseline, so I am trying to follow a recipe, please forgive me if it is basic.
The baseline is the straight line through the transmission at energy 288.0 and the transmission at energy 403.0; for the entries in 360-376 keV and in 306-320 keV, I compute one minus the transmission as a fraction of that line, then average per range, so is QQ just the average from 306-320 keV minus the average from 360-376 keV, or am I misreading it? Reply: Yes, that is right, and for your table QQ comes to 0.17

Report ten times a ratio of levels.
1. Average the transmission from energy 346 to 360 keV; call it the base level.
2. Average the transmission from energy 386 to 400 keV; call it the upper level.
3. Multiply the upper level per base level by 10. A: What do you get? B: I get 9.3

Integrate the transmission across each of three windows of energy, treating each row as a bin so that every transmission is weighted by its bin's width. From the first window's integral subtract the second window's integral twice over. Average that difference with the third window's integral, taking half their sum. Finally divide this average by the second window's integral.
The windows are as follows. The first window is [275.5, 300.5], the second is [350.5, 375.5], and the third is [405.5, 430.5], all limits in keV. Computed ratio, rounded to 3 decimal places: -0.019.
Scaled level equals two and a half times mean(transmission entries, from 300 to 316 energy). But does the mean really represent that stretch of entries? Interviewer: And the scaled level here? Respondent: 50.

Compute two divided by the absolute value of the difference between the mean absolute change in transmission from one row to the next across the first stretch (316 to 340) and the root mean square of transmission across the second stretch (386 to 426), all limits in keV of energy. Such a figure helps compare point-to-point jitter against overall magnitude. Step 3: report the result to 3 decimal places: 0.115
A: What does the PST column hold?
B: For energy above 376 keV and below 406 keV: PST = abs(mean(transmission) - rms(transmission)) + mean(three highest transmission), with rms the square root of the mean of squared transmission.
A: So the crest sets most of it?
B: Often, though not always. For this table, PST 18.6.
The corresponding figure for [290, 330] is 19.9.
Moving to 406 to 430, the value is 19.1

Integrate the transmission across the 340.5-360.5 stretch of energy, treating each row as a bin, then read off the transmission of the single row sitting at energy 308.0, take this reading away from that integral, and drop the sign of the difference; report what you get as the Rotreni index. 366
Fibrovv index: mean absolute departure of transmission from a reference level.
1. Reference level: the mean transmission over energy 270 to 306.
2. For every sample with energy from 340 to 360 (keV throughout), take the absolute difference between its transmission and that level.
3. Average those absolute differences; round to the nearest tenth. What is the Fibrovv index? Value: 1.1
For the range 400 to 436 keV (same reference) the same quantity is 1.3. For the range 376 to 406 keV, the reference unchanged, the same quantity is 1.3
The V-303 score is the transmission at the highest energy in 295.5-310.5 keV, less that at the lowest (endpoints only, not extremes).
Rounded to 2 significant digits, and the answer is 1.1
